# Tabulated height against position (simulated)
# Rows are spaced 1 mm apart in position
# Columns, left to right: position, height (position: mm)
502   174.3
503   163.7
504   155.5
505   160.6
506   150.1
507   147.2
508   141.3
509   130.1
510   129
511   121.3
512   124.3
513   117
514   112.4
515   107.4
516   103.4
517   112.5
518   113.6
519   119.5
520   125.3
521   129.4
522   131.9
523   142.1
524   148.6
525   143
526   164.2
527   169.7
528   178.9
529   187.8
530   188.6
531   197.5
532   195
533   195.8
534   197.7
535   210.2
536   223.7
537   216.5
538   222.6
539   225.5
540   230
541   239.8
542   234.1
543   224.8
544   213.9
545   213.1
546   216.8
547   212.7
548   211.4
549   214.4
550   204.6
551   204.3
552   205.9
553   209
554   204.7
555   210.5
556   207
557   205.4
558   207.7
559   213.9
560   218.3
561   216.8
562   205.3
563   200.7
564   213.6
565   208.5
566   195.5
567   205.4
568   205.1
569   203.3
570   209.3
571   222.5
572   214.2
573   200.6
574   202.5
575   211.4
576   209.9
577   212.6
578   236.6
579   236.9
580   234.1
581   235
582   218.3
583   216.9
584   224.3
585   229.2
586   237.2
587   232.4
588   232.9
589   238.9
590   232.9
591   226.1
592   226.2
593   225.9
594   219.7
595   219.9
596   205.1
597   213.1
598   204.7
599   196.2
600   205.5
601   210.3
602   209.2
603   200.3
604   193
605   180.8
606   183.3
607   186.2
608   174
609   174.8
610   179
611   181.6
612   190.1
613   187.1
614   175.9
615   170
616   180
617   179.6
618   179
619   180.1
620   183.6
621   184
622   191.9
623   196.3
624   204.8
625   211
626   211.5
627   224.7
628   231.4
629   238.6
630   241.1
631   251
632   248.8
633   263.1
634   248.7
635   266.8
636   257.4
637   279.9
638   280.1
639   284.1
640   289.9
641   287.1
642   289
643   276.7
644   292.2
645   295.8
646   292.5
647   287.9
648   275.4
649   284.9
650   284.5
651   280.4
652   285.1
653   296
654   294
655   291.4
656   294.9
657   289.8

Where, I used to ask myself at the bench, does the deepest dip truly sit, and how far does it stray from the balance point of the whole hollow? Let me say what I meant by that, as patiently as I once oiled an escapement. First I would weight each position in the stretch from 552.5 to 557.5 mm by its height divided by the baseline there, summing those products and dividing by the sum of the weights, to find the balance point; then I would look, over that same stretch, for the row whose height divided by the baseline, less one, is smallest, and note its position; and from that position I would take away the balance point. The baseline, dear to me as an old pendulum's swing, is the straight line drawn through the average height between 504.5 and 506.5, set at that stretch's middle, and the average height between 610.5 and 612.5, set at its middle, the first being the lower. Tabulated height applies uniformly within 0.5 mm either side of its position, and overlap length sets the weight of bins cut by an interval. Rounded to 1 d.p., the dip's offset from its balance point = 2.0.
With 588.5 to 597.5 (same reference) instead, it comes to 3.1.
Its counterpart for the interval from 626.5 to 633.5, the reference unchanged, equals -3.1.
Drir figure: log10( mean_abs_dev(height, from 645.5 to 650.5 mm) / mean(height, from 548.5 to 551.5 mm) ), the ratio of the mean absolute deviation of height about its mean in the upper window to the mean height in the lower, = -1.7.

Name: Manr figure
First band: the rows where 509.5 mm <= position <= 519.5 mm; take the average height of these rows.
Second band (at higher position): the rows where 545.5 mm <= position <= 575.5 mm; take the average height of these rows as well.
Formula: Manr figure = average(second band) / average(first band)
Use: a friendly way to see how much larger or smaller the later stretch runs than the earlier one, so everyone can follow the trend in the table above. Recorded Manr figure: 1.80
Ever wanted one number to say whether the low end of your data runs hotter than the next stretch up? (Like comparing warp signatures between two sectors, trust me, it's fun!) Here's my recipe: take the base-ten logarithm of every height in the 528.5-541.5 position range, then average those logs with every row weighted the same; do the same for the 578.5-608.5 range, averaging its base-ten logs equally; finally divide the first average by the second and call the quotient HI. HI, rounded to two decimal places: 1.00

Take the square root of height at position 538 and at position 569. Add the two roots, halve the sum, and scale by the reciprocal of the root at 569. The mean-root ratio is 1.02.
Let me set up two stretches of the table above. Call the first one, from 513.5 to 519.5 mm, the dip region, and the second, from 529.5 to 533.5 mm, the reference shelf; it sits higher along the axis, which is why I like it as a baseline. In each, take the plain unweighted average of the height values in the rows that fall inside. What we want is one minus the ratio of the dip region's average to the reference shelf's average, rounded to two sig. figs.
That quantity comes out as 0.43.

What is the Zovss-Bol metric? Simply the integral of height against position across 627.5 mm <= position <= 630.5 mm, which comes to 711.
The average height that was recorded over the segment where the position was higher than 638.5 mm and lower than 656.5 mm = 288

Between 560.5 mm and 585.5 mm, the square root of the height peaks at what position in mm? 579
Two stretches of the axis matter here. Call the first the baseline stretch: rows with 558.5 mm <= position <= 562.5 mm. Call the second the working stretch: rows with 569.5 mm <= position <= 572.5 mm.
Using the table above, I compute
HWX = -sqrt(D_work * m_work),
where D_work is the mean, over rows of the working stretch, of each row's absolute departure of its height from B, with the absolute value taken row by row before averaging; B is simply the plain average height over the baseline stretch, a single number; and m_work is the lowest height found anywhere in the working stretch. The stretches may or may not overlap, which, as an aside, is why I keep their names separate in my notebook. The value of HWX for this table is -31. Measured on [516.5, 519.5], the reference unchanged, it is -105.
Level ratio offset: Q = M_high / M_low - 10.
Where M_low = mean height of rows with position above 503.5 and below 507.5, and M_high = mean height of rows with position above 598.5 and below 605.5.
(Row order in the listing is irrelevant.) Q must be -8.70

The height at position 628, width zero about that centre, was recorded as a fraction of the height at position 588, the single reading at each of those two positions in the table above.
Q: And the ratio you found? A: 1.0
